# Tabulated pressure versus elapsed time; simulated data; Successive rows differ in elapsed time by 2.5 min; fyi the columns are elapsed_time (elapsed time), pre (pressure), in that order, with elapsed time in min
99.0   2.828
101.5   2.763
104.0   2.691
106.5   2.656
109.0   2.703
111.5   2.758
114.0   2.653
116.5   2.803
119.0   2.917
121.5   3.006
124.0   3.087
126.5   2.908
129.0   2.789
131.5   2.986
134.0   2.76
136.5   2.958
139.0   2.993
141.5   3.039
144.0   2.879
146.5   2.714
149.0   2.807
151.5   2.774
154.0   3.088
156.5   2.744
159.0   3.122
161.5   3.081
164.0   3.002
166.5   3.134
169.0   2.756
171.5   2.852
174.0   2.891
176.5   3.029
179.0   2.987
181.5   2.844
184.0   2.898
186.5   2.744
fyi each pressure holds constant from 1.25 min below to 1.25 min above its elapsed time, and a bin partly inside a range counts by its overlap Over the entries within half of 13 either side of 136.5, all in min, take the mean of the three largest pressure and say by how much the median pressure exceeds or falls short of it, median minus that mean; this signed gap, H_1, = -0.02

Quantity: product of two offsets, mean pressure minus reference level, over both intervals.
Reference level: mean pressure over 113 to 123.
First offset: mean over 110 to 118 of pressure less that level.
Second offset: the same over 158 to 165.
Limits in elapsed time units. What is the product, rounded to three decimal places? -0.024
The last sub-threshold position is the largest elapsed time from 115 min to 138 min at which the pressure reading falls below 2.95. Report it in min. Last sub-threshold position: 134.0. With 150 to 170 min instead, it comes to 169.0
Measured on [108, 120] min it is 119.0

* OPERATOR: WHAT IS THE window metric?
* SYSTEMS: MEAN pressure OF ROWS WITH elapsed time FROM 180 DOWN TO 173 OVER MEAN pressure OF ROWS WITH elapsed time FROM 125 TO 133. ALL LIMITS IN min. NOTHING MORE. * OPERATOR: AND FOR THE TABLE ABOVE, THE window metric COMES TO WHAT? 1.03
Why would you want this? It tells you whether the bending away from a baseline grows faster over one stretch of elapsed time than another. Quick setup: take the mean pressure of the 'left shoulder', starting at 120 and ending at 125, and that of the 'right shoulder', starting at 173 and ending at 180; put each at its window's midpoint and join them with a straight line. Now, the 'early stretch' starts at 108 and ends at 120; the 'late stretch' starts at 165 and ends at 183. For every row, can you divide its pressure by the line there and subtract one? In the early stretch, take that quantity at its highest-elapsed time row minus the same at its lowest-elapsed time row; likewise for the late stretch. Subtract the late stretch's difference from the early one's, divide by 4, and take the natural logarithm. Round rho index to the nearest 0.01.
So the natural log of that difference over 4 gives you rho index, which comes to -3.19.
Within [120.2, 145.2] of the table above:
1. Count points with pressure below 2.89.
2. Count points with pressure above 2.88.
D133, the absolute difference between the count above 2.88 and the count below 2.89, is 4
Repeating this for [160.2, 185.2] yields 4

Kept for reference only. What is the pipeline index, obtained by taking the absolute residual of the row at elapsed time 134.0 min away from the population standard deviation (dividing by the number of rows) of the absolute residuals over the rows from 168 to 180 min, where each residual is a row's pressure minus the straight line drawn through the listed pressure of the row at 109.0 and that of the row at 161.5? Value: -0.05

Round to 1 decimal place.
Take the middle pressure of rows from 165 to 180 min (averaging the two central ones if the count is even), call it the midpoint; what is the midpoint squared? 8.6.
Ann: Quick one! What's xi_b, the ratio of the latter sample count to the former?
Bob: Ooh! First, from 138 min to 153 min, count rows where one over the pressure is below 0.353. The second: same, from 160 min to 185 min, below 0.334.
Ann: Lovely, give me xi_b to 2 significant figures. 1.3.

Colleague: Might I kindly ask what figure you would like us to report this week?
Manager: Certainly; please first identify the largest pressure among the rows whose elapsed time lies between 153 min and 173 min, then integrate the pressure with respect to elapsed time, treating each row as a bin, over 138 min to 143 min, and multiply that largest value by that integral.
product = 47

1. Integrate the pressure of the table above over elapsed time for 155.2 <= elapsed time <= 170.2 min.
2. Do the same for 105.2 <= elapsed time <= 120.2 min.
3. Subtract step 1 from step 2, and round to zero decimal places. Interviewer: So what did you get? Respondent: -3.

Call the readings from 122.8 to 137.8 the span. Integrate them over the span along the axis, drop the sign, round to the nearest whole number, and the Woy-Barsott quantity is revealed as 44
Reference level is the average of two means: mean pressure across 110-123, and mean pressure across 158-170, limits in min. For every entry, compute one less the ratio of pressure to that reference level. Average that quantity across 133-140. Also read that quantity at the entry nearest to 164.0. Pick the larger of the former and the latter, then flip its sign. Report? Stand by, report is -0.01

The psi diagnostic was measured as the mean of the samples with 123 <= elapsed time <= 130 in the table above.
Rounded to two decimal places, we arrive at 2.93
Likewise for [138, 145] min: 2.97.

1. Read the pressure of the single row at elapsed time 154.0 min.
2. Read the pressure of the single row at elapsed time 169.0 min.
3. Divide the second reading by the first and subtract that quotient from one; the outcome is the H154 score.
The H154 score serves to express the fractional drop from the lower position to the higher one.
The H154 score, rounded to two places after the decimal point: 0.11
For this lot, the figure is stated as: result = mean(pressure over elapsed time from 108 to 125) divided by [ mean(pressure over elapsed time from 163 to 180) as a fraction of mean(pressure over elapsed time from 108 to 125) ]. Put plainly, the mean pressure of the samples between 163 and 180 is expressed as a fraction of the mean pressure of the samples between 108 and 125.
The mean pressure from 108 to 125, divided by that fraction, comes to 2.75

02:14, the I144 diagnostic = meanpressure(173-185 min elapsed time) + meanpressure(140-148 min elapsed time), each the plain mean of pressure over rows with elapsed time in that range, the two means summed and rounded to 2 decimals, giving 5.81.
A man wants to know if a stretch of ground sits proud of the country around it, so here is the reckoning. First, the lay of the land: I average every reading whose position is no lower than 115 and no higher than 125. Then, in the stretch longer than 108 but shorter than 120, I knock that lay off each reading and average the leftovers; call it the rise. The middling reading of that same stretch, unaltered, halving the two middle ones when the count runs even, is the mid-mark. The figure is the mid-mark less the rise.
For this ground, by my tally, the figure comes 2.94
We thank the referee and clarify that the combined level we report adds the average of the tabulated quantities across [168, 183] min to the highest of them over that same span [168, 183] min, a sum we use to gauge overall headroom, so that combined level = 5.92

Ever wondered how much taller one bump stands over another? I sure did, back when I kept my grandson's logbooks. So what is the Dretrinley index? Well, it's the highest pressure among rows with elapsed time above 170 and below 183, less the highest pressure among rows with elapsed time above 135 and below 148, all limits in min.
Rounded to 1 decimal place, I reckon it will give 0.0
